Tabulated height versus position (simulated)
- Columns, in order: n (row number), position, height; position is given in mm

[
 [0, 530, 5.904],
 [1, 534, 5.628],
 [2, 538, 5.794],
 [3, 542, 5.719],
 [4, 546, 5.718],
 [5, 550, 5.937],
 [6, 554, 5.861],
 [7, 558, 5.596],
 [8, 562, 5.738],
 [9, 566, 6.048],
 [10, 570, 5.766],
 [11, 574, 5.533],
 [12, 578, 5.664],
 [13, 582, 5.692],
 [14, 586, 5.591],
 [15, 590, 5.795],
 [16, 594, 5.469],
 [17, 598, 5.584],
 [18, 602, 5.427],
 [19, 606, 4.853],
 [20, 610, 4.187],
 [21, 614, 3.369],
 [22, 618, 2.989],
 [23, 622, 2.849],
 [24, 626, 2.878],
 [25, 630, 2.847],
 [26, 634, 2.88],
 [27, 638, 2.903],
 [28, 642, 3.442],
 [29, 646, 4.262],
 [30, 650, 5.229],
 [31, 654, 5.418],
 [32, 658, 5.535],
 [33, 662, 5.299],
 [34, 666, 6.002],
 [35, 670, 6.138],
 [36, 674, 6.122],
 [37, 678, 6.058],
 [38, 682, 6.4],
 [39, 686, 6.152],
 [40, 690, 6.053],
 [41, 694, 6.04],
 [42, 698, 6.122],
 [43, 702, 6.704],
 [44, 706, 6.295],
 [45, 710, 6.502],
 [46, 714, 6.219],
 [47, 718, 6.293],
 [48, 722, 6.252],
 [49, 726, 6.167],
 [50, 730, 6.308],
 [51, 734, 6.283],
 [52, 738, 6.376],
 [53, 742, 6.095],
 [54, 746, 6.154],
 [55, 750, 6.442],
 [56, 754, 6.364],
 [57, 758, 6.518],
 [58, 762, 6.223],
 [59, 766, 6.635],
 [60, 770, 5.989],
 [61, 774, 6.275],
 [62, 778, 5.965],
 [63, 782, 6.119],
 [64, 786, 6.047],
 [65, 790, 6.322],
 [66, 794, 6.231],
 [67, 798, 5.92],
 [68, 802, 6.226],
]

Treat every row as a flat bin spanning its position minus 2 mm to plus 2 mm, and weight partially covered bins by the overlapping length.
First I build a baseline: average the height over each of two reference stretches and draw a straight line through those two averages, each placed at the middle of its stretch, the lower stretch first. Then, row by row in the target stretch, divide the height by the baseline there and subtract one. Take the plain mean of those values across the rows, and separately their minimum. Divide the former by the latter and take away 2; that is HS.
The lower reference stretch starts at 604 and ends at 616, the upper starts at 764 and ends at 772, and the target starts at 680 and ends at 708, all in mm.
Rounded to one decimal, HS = -0.7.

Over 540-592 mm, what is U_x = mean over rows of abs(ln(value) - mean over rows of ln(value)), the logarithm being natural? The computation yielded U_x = 0.018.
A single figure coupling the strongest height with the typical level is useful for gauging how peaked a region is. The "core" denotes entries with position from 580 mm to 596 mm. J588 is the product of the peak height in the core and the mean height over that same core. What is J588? 33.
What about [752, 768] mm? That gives 43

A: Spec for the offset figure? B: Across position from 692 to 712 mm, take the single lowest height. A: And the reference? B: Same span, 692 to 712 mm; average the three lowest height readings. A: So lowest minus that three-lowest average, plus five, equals 4.888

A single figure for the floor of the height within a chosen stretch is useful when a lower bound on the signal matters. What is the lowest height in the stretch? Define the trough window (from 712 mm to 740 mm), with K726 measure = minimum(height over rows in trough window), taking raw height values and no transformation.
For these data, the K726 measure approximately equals 6.167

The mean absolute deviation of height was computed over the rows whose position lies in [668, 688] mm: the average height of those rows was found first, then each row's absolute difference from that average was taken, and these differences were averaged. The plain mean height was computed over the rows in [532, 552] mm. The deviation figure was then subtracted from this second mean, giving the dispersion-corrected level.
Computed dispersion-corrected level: 5.7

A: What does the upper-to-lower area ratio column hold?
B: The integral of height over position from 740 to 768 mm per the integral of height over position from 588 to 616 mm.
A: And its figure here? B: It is 1.28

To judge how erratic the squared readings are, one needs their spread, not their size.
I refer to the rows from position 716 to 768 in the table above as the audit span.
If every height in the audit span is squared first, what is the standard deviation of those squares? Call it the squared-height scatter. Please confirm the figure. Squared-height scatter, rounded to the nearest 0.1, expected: 1.9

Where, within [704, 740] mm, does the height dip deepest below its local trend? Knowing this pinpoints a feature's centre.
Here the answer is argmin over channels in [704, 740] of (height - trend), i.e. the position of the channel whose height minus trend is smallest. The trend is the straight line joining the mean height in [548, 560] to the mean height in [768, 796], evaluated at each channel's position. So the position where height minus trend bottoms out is 726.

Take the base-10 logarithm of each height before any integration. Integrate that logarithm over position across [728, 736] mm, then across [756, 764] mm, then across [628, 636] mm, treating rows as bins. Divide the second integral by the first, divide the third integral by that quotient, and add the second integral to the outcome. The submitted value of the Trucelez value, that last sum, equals 10.1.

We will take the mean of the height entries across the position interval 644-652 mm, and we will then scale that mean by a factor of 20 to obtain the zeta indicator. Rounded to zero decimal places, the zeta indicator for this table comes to 95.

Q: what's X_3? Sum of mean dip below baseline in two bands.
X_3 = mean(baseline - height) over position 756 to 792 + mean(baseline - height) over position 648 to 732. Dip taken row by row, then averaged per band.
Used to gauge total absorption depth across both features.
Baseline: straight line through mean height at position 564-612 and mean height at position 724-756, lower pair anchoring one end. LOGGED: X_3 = 0.2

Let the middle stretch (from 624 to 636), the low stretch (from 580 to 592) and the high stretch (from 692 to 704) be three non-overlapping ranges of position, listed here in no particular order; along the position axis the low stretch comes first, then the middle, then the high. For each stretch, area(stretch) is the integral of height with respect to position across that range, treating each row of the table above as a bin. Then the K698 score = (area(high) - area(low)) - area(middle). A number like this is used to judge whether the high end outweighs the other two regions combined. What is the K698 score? -27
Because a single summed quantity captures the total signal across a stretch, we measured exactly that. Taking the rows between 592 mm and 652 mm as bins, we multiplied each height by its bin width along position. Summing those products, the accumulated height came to 237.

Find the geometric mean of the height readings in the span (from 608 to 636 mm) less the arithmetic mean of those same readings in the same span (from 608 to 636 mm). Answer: -0.029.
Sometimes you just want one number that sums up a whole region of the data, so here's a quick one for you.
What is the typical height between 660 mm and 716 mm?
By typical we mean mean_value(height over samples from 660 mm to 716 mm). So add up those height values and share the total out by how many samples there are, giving 6.2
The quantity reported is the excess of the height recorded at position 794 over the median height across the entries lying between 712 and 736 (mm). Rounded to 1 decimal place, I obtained 0.0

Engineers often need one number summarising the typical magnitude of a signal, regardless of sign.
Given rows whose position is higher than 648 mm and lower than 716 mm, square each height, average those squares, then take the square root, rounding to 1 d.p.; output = 6.0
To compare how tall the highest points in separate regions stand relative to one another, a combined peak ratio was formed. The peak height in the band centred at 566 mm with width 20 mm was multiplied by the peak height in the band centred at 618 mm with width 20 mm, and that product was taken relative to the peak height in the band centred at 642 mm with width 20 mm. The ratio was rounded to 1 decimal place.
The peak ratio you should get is 4.8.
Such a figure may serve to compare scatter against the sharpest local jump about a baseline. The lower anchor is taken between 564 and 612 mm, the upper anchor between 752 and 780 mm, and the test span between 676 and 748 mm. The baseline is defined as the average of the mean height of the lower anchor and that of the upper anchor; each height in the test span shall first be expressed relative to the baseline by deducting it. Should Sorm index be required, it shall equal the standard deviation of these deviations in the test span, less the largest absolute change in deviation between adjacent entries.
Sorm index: -0.41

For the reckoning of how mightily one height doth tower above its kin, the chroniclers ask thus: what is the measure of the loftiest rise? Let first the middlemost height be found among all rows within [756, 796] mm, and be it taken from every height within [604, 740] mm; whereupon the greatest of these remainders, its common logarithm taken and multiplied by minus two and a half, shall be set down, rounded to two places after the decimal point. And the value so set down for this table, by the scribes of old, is 0.80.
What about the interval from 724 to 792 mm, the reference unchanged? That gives 0.97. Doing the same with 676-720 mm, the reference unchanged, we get 0.80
